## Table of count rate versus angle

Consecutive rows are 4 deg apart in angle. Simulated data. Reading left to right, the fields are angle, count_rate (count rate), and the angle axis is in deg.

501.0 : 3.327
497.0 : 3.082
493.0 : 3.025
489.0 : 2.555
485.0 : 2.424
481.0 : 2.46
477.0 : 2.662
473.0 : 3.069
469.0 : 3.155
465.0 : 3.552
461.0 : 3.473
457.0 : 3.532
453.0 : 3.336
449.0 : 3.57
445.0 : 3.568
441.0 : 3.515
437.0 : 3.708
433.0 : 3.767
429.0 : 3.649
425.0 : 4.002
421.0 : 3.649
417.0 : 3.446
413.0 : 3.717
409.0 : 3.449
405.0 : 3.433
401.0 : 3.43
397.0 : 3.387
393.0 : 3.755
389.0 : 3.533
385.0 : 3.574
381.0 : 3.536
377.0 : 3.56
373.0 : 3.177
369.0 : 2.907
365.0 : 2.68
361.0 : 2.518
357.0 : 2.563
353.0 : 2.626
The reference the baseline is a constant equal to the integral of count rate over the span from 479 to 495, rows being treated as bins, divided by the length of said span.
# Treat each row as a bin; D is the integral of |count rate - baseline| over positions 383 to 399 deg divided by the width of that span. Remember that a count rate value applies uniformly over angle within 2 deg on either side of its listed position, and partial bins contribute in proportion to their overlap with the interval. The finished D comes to 0.9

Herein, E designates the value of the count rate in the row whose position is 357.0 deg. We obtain 2.563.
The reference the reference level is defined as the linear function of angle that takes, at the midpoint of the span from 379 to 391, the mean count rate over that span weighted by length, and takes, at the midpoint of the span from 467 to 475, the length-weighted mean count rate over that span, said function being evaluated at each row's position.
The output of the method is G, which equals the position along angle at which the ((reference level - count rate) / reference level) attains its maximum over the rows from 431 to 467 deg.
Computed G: 453.0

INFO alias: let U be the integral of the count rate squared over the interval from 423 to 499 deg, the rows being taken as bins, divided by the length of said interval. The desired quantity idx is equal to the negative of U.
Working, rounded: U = 11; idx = -10.9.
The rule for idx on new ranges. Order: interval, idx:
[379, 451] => -12.9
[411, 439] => -13.8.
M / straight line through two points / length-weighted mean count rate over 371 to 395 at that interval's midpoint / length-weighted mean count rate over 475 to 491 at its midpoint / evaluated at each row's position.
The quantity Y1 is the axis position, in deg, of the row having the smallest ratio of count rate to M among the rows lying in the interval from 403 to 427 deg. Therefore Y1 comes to 405.0 deg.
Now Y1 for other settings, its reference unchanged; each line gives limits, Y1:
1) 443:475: 473.0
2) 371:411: 373.0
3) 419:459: 421.0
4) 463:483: 481.0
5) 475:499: 481.0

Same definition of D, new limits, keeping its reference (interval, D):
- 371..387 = 0.8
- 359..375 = 0.3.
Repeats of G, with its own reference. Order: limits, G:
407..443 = 409.0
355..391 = 361.0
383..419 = 397.0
